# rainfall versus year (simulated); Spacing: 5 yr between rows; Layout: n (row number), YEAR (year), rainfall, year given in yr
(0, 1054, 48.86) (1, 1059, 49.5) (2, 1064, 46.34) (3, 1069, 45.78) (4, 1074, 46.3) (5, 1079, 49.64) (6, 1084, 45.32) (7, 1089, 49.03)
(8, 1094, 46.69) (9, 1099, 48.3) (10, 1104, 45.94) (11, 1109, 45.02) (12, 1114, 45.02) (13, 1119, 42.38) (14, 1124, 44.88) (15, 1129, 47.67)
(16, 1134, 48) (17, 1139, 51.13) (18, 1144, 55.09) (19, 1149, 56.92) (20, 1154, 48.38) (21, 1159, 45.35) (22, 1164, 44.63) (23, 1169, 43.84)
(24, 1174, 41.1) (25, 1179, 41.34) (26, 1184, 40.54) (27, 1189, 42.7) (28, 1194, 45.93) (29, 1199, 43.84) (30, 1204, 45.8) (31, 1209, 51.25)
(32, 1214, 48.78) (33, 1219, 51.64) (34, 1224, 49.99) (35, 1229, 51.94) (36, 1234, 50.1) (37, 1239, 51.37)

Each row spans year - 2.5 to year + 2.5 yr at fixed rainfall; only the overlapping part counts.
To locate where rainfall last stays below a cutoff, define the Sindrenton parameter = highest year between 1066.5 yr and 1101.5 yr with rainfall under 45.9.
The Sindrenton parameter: 1084 yr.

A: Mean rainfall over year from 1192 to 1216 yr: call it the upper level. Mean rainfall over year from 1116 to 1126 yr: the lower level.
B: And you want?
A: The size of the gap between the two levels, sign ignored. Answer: 3.5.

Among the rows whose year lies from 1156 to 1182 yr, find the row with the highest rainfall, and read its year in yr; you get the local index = 1159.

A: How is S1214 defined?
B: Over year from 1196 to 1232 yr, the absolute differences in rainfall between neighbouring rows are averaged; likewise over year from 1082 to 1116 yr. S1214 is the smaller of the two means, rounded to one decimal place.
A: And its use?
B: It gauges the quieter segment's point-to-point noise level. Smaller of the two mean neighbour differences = 1.8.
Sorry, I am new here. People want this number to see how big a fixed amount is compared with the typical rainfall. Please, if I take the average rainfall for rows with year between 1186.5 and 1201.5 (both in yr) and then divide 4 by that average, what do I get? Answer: 0.091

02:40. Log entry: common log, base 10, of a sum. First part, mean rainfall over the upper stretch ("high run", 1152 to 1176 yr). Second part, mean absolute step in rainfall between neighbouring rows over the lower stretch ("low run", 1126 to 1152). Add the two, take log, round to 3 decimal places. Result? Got 1.672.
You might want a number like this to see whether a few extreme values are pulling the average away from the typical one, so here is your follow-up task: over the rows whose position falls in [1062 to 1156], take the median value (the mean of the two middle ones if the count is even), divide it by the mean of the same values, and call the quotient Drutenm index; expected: 0.977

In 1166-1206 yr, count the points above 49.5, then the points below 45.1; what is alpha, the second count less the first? 6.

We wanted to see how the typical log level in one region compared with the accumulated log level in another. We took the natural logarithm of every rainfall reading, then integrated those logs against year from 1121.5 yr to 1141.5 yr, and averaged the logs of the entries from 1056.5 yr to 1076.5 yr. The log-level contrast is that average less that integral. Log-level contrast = -73.5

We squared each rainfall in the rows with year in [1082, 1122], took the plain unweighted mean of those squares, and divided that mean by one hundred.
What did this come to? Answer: 21.2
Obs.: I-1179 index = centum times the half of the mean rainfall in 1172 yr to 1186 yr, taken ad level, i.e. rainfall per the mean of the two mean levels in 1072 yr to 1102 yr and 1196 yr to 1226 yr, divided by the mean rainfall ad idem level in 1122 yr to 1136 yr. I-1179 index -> 43.7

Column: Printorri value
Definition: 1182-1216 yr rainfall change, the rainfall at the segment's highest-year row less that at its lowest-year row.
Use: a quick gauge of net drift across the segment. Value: 8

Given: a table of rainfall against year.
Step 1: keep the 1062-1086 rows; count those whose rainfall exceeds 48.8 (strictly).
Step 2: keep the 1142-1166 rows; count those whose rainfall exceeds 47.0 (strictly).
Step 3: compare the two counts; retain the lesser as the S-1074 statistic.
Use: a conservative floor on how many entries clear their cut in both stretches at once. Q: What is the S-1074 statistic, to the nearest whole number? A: 1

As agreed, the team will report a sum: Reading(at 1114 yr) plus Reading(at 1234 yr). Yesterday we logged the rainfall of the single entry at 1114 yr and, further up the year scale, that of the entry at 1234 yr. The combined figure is 95.1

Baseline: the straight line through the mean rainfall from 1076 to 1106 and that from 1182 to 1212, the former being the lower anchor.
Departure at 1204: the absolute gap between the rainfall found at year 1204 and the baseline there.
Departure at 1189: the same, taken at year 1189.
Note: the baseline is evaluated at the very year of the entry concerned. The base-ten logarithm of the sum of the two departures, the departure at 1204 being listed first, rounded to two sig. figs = 0.54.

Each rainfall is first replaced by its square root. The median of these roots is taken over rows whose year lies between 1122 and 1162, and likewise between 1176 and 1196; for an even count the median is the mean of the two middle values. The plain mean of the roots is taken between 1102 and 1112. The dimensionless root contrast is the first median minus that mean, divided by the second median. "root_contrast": 0.03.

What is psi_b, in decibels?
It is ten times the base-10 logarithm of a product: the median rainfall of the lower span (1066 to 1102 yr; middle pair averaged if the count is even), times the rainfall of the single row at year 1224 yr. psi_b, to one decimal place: 33.7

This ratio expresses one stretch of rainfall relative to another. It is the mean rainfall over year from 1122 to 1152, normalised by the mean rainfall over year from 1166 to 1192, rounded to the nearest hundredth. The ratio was 1.21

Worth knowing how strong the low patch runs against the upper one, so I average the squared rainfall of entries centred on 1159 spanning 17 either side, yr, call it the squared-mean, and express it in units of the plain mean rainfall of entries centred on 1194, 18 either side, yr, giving 52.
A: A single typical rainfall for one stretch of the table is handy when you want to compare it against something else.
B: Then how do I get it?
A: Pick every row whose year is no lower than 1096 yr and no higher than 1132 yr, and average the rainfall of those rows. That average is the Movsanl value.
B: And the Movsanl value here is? 46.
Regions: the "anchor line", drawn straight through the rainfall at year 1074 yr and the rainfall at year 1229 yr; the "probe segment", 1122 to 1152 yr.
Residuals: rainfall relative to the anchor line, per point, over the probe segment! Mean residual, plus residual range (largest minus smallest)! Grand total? 13.2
